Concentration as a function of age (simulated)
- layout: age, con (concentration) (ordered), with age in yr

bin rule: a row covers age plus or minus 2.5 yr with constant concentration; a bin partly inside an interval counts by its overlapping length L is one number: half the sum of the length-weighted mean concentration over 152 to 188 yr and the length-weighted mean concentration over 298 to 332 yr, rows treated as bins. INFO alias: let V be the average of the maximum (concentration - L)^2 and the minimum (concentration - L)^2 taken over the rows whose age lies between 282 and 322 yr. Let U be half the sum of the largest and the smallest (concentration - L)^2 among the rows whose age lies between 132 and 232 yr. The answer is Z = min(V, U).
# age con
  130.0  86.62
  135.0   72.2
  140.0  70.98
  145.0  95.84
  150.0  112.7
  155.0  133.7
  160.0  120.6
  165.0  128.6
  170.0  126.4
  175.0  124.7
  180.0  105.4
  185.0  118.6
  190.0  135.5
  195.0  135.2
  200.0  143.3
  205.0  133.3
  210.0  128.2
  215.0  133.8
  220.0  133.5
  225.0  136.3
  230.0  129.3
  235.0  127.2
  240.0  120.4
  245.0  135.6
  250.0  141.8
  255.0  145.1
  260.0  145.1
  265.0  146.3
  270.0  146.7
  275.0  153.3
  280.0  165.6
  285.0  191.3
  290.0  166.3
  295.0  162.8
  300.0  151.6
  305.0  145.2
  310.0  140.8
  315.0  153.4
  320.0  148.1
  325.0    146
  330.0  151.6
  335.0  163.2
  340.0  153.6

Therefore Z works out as 1583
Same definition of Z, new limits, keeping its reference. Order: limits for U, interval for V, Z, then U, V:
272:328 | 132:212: 1583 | 1583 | 2069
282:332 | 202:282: 459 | 1583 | 459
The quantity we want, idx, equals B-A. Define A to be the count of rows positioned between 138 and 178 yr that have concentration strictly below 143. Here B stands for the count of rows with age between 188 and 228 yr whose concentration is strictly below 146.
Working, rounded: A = 8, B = 8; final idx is 0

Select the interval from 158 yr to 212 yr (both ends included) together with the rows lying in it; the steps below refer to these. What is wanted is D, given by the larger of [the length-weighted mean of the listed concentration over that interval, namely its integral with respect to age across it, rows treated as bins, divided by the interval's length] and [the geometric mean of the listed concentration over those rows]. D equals 127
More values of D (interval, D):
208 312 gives 145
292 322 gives 151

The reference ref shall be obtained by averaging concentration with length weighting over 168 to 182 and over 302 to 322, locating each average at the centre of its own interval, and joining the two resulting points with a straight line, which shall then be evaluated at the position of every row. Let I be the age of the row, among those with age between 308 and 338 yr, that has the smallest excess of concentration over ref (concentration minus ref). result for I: 310.0 yr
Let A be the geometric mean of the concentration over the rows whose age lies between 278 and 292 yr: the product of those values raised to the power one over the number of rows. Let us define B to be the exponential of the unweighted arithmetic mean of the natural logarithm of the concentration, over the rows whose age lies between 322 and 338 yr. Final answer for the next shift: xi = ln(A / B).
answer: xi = 0.1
